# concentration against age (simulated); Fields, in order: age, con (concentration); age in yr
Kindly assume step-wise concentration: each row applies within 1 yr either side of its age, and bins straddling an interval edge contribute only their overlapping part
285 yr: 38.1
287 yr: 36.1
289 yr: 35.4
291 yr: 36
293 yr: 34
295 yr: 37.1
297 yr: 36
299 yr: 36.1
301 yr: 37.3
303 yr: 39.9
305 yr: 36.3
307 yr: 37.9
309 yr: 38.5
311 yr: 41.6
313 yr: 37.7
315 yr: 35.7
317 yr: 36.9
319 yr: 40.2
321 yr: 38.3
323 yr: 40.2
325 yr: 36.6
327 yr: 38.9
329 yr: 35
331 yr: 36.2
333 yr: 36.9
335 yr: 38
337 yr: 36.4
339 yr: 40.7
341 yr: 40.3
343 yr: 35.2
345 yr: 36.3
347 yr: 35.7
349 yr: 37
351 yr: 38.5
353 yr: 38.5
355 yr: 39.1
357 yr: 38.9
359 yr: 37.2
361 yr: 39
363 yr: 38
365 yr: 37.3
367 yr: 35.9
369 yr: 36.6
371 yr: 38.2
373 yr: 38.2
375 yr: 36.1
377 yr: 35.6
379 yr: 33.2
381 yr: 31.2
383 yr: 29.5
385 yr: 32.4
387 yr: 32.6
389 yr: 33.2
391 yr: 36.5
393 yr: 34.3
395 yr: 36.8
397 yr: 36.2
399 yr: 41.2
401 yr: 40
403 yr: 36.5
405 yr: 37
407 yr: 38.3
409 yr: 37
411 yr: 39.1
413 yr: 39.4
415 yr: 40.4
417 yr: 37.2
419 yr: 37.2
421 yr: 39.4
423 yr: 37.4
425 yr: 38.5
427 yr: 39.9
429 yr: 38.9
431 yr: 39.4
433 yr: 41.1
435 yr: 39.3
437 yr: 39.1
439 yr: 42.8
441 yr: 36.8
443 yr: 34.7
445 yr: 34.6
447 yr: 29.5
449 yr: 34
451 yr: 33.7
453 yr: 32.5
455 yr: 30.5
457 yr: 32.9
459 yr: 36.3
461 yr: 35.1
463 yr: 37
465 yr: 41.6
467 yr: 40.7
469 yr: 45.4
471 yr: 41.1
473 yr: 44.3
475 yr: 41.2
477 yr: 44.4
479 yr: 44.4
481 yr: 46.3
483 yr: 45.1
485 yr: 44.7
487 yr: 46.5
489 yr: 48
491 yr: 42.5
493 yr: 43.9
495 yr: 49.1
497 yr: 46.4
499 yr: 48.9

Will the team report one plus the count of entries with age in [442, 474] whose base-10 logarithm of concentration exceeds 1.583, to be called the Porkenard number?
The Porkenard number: 6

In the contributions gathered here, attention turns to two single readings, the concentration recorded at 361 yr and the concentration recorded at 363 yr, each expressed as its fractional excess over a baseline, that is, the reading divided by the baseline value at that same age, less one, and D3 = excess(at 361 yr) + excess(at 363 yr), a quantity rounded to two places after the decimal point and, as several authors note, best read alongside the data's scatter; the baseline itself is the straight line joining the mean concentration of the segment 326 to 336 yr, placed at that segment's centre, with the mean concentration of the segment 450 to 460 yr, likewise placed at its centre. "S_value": 0.14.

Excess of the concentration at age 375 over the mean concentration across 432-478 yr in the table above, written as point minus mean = -1.7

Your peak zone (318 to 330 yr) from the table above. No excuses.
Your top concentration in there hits 40.2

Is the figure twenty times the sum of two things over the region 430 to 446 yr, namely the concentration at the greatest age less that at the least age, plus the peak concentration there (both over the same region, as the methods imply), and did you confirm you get 760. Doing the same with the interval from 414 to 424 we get 748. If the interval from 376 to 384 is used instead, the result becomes 590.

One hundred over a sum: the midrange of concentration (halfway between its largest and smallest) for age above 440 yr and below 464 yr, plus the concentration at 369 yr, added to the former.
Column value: 1.43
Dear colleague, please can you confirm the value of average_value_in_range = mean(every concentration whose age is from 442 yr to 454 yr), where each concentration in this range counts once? 33.2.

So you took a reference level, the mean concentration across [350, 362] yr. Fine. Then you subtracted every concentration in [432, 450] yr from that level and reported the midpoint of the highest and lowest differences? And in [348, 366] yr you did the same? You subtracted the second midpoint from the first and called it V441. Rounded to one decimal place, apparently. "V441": 1.9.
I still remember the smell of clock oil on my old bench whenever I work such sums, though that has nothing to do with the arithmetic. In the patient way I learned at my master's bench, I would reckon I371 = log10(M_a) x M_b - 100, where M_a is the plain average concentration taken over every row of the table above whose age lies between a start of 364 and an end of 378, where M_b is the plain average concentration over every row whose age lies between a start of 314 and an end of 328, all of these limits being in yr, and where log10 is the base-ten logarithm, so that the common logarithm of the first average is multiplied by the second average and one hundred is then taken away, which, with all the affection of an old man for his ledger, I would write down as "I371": -40.3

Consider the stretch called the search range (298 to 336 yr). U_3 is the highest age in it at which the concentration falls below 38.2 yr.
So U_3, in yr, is 335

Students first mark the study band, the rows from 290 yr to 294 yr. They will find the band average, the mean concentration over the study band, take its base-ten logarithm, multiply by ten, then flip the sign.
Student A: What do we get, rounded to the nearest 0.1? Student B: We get -15.4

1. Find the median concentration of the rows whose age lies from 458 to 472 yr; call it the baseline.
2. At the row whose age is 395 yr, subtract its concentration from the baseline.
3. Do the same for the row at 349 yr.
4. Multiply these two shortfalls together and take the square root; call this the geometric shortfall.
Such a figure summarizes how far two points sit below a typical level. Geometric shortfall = 3.8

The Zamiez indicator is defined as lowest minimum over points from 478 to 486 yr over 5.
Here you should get 8.9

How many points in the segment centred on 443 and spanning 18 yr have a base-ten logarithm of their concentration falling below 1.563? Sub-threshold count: 5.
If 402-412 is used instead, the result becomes 1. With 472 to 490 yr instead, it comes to 0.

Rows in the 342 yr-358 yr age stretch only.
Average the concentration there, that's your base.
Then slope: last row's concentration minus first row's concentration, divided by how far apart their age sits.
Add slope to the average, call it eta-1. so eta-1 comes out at 37.7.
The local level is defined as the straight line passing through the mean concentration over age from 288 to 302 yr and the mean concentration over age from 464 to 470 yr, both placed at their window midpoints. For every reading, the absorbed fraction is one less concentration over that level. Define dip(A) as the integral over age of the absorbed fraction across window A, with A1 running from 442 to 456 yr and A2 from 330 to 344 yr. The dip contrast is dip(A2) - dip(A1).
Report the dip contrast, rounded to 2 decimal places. -3.07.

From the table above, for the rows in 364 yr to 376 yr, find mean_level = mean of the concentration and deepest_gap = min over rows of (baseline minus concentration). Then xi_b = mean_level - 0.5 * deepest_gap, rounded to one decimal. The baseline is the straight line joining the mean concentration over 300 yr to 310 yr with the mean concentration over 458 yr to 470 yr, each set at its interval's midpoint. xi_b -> 36.9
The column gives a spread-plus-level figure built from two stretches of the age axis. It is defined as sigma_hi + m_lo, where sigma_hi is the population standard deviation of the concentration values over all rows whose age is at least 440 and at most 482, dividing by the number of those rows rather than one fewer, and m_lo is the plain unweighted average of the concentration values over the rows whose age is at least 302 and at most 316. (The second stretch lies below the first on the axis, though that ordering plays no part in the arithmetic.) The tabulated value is 43.3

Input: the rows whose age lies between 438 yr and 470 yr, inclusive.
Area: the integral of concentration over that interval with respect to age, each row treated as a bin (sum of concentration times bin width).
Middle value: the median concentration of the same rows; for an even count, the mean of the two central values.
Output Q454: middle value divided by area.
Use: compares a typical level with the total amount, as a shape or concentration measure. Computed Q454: 0.030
